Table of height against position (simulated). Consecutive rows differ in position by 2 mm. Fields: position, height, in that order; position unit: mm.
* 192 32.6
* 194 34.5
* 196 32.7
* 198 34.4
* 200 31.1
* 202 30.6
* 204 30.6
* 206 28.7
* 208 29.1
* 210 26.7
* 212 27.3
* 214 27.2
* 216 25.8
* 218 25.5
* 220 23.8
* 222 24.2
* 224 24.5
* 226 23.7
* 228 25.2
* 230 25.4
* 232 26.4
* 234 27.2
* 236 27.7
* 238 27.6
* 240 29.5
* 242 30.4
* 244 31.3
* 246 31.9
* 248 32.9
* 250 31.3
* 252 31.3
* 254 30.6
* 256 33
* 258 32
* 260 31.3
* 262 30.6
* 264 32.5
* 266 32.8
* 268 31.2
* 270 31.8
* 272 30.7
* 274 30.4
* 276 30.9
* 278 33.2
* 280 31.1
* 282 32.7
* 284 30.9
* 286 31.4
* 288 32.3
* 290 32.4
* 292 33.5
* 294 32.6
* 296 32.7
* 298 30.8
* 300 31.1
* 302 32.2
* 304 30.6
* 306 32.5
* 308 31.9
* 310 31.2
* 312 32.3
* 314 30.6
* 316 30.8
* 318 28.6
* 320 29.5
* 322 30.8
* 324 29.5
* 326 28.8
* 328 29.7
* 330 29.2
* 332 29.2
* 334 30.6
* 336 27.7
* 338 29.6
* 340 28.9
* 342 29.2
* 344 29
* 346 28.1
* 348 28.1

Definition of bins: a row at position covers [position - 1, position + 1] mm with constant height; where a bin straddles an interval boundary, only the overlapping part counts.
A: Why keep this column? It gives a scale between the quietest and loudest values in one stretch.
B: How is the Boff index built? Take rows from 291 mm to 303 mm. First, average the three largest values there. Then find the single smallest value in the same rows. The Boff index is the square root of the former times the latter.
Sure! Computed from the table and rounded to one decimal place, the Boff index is 31.8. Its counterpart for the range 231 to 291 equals 29.5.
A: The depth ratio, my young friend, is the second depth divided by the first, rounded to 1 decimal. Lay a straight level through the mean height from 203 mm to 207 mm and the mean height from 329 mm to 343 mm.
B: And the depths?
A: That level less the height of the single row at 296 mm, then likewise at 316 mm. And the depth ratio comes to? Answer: 0.5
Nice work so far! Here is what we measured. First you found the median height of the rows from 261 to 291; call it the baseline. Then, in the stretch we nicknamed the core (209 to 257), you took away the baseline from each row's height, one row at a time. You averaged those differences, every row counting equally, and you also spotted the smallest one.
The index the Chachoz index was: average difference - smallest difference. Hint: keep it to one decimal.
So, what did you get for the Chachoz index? 4.2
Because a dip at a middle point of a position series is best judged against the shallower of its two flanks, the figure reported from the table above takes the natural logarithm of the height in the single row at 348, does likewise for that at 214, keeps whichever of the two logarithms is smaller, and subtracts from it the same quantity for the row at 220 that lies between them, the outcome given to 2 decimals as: 0.13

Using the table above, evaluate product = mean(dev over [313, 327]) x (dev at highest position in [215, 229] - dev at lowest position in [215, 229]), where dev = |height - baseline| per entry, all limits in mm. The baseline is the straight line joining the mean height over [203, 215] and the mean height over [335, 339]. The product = 1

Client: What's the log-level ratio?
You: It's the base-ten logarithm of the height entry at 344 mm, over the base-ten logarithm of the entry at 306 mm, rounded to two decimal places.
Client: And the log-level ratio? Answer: 0.97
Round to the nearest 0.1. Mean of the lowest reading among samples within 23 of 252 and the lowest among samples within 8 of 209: 25.6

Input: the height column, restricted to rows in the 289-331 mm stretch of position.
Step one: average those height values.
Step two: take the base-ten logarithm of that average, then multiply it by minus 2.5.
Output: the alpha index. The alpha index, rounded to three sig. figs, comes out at -3.73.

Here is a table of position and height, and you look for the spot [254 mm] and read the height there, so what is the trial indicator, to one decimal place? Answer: 30.6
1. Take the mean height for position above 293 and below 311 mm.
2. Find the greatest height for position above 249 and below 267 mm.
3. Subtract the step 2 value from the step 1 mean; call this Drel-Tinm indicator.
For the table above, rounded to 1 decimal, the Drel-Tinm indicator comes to -1.3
